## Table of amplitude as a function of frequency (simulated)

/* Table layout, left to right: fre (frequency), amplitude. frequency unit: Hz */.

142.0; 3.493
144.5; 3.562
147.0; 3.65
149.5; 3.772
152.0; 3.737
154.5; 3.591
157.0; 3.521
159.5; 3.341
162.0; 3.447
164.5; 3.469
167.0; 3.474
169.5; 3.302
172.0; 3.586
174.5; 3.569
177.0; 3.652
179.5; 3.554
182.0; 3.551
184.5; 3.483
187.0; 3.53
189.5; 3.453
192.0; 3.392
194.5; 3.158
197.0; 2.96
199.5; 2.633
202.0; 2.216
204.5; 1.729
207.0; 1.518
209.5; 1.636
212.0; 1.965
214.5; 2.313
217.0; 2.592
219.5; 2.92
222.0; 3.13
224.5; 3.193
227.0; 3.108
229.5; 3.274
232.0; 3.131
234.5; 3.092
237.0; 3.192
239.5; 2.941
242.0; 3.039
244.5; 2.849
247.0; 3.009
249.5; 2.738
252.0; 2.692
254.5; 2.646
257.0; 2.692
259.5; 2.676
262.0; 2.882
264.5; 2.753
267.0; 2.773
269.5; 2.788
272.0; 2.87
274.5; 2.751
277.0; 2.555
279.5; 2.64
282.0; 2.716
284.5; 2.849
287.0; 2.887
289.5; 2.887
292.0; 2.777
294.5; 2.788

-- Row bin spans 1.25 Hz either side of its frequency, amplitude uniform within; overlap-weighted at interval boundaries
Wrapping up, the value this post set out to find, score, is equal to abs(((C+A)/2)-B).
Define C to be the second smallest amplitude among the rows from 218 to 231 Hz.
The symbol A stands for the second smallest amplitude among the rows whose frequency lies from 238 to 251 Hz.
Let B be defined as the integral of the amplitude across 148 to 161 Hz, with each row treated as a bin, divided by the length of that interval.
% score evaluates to 0.61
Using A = 2.849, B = 3.59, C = 3.108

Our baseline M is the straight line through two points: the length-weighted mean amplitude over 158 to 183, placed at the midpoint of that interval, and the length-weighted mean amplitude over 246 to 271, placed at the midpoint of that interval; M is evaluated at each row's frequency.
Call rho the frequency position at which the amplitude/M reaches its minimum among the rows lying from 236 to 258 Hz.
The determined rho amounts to 254.5 Hz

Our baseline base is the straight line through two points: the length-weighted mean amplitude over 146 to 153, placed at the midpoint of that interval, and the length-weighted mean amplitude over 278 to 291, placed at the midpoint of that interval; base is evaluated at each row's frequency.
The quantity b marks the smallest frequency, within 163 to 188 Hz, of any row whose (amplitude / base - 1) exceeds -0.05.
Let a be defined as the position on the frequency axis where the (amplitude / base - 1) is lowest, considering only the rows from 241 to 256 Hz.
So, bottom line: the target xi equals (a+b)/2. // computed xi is 209.5 Hz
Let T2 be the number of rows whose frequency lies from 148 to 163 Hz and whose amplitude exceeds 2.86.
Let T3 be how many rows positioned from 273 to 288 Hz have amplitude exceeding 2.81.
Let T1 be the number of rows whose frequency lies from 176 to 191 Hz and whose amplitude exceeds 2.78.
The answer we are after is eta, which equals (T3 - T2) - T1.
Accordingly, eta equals -10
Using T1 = 6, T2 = 6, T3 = 2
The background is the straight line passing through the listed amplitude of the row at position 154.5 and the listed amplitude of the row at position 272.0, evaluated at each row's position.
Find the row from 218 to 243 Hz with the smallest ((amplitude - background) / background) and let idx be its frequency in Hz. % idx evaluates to 219.5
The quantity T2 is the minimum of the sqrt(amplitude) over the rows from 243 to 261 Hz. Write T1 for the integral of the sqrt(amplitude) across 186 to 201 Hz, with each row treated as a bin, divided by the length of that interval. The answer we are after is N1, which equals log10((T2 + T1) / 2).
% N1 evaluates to 0.231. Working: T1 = 1.78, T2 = 1.63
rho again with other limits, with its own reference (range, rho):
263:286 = 277.0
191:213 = 207.0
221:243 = 239.5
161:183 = 169.5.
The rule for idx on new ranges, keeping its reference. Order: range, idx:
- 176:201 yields 199.5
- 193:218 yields 207.0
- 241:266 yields 254.5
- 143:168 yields 159.5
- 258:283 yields 277.0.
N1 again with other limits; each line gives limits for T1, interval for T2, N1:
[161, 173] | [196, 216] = 0.189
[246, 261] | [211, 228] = 0.184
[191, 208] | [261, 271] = 0.208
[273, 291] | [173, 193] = 0.243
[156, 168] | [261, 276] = 0.245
